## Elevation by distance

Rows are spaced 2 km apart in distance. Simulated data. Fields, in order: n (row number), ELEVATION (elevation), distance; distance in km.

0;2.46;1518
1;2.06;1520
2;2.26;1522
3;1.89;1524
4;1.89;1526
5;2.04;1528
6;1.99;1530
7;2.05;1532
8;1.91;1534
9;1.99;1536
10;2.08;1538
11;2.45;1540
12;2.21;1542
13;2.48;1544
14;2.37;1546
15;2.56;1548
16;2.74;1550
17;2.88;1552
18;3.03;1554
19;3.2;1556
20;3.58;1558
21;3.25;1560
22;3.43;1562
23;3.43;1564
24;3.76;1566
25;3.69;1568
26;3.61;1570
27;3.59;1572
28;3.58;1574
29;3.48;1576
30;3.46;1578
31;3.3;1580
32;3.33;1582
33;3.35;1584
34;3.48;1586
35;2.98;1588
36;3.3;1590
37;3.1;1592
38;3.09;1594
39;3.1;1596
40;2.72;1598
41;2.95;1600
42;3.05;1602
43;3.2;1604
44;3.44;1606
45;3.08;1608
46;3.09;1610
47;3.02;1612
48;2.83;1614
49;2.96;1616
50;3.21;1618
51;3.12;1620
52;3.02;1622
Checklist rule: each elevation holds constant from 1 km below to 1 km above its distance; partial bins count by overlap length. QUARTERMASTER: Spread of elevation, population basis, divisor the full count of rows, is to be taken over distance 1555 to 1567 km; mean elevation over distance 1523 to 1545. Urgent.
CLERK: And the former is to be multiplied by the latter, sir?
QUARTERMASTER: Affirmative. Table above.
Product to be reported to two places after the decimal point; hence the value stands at 0.40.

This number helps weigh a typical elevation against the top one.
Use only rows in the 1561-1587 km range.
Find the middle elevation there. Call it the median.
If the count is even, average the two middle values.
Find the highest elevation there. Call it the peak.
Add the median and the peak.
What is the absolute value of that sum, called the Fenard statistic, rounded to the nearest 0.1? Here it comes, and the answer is 7.2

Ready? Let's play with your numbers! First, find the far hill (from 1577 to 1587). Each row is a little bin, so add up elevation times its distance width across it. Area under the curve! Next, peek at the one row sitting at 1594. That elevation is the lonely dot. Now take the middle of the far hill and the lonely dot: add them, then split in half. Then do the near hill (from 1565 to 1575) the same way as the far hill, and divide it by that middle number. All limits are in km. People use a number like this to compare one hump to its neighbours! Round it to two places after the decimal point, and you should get 1.97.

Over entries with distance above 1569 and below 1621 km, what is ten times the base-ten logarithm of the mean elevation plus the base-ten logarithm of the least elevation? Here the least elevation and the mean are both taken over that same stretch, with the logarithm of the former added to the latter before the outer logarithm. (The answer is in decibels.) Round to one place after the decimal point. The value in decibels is 5.6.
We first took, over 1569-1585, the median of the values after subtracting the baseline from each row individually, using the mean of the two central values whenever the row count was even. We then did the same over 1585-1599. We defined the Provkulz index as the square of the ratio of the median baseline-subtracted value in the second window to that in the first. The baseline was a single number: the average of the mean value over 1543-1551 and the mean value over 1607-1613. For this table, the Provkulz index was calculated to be 0.20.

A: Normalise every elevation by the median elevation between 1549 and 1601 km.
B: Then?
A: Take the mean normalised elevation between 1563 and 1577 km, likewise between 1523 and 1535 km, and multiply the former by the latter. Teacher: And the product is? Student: 0.64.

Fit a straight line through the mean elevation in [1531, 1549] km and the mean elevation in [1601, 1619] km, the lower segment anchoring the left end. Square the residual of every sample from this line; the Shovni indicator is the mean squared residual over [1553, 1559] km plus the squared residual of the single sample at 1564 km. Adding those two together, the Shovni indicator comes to 1.56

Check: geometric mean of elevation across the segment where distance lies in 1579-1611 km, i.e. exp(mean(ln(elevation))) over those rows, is 3.15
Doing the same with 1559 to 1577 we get 3.53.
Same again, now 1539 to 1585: 3.13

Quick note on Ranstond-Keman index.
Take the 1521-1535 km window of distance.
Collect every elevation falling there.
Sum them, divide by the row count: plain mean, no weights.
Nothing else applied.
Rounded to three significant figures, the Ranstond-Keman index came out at 2.00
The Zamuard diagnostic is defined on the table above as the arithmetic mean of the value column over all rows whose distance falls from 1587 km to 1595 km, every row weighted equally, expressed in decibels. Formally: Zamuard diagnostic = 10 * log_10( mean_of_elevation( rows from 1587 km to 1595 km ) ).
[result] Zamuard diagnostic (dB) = 4.94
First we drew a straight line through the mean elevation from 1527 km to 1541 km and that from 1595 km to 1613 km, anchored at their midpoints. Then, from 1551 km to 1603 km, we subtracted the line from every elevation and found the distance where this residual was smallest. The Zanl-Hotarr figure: 1598 km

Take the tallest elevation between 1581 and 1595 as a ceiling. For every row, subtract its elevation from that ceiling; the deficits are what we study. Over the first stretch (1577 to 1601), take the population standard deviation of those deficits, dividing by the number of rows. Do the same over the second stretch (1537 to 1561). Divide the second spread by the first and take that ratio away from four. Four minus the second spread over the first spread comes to 2.0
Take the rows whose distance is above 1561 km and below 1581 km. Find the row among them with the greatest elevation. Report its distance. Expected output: 1566 km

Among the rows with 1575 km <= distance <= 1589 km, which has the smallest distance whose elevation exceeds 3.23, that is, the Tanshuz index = 1576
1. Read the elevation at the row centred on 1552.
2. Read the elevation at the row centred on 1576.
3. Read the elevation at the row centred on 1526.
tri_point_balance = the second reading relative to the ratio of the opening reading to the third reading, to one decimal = 2.3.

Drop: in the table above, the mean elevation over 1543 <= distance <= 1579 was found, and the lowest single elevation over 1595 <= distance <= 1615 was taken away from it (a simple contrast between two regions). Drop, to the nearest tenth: 0.5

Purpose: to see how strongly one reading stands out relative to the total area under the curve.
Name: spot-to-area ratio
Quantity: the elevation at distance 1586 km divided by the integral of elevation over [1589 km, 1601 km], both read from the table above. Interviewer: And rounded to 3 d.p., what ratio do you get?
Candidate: 0.095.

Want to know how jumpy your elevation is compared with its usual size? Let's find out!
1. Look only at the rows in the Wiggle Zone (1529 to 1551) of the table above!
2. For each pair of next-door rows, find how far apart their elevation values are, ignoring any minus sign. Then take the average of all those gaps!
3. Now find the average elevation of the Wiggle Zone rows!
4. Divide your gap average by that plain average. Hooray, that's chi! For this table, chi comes 0.077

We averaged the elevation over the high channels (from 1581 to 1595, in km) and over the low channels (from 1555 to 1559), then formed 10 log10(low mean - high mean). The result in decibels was -8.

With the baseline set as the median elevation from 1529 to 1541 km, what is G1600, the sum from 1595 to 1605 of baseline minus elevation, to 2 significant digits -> -4.9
